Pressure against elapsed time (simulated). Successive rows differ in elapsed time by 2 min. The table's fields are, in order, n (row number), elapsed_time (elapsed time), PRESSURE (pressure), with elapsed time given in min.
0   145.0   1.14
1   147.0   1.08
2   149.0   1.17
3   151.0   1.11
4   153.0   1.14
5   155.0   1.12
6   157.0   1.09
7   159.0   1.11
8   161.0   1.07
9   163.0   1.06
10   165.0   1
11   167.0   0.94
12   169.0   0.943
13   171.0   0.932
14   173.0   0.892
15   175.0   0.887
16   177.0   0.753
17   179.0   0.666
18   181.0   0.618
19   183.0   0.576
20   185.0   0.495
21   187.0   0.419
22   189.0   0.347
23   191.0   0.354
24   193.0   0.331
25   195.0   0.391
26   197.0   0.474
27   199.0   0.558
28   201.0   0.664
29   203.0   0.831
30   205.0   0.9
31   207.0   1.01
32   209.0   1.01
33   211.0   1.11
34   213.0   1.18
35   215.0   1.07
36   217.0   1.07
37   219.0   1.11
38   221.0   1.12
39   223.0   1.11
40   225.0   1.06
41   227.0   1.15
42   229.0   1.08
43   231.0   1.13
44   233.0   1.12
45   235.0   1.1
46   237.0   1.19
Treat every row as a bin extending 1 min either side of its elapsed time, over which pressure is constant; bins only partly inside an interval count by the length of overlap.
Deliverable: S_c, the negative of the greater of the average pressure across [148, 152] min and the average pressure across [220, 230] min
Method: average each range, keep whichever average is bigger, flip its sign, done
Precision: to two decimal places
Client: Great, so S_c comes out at -1.14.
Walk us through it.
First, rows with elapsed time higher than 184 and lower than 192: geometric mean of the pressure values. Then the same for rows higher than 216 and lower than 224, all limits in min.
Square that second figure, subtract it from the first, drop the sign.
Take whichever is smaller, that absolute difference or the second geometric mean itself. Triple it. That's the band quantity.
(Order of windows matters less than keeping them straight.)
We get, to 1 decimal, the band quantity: 2.4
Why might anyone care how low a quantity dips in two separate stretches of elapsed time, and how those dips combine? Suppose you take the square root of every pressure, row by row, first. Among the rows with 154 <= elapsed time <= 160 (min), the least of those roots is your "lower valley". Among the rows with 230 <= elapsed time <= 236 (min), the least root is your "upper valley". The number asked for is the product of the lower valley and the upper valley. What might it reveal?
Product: 1.09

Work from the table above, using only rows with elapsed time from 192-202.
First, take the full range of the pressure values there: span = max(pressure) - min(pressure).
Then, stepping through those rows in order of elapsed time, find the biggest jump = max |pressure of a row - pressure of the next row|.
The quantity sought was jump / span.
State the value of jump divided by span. 0.32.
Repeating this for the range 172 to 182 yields 0.49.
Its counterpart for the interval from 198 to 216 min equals 0.27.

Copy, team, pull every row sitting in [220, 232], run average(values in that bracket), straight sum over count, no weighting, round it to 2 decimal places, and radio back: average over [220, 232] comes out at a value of 1.11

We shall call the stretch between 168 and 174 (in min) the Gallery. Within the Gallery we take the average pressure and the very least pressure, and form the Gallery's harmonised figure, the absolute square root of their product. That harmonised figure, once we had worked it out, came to 0.9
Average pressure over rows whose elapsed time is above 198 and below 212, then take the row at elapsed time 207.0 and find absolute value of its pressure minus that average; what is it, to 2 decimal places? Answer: 0.14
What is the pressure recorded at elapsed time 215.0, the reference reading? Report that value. 1.07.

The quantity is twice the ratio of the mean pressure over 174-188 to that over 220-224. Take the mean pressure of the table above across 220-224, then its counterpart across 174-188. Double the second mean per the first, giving 1.1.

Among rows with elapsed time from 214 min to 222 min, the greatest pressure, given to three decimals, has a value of 1.120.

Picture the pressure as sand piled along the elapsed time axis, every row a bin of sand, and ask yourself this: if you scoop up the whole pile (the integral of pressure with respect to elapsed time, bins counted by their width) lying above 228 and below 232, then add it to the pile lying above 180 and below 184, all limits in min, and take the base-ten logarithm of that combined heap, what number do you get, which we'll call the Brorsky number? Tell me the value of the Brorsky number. 0.83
